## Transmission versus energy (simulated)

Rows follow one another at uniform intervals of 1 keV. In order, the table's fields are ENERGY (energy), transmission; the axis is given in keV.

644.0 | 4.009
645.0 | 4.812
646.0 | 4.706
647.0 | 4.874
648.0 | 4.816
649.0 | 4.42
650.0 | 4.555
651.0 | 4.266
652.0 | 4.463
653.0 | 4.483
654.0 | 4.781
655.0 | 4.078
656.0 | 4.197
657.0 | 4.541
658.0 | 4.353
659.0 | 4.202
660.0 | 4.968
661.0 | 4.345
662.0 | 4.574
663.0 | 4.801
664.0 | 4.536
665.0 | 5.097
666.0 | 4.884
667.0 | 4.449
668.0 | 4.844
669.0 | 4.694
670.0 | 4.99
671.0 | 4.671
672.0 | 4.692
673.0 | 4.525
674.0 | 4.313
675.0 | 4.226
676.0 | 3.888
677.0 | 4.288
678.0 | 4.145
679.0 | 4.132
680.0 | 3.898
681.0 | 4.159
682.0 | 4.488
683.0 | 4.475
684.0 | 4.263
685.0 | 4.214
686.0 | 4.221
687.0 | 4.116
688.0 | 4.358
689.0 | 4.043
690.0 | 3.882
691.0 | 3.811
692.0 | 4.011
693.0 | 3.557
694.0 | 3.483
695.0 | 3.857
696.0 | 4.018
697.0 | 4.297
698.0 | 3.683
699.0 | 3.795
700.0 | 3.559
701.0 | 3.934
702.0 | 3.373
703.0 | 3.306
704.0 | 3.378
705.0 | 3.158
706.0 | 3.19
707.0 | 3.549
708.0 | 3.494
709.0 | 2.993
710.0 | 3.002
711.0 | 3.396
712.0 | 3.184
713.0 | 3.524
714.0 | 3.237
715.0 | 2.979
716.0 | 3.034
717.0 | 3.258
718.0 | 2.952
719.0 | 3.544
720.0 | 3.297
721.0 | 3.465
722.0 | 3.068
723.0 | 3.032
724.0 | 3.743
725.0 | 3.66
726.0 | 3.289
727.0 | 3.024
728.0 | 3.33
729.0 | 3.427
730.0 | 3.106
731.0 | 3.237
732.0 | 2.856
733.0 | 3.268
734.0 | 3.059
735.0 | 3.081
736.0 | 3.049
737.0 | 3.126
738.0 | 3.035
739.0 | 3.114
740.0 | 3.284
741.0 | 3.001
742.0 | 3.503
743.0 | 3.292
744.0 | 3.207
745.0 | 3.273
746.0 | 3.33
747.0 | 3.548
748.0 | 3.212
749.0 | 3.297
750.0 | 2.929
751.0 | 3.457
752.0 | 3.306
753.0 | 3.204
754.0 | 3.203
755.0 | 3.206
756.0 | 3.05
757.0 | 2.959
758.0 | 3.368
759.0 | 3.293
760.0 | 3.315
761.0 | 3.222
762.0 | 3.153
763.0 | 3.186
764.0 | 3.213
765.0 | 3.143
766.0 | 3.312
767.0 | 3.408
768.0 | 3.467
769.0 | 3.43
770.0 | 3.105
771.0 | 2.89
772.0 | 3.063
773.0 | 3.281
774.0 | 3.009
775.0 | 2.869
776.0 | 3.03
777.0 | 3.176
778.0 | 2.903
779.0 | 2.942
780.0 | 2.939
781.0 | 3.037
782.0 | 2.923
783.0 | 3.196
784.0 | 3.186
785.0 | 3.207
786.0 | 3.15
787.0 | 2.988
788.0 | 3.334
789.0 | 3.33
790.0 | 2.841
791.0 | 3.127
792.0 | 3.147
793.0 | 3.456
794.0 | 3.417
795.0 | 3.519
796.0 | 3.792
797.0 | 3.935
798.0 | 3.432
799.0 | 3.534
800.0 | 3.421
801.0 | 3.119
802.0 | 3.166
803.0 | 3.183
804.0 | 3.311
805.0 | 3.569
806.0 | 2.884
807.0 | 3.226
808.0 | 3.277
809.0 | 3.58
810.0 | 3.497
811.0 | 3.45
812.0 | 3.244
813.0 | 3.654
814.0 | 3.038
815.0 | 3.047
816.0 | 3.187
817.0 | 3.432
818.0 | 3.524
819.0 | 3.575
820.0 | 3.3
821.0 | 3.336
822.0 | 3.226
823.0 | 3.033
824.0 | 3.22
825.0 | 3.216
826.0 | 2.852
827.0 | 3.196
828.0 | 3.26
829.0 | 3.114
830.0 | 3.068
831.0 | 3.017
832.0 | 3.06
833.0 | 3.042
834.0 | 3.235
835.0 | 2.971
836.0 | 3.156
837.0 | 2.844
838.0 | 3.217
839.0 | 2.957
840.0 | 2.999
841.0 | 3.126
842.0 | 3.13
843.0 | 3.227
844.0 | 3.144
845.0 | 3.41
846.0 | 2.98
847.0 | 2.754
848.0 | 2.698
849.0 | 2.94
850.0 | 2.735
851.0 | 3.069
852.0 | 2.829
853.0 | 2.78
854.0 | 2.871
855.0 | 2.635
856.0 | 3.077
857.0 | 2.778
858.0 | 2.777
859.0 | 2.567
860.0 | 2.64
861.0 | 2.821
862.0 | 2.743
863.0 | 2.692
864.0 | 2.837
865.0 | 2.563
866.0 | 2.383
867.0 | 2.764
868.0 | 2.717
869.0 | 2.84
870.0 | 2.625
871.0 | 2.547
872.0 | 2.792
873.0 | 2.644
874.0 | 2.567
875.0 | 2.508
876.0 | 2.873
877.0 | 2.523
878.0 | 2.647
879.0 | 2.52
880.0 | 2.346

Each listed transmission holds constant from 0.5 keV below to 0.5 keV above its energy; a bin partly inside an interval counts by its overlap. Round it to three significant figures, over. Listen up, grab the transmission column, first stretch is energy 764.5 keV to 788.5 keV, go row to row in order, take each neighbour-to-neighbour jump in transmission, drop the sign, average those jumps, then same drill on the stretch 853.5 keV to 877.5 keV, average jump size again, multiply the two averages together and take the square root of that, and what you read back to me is 0.166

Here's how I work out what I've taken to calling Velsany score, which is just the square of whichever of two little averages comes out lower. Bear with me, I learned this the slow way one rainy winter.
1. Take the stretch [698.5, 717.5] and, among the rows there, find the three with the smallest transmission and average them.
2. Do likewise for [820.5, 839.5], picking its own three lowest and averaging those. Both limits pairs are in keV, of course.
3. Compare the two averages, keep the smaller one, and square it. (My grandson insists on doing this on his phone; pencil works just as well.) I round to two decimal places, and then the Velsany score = 8.32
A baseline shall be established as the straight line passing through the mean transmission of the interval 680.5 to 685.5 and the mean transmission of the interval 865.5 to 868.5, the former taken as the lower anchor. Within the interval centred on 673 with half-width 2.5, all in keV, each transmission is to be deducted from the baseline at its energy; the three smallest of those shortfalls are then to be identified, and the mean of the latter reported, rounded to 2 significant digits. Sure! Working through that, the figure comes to -0.21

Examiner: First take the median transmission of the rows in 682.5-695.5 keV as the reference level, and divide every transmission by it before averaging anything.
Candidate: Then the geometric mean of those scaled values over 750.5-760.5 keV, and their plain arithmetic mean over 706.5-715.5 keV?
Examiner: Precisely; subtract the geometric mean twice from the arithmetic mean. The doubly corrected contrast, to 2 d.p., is -0.79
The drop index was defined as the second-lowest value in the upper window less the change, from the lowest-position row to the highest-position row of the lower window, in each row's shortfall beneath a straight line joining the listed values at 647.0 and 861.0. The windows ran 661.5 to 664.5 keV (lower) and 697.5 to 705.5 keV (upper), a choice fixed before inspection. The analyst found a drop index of 3.29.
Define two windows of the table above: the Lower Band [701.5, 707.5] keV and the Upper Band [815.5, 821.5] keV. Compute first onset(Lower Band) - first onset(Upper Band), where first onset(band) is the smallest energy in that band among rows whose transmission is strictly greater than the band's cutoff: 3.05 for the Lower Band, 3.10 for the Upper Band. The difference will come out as -114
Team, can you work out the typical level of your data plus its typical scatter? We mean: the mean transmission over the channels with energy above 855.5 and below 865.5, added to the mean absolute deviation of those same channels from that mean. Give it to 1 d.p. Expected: 2.9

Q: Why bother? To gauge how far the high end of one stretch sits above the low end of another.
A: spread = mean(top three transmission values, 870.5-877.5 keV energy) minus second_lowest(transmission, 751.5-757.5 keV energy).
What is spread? -0.28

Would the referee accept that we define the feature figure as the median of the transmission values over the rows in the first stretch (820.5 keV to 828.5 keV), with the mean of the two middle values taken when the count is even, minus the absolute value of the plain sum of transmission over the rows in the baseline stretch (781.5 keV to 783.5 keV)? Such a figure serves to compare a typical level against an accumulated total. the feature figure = -2.9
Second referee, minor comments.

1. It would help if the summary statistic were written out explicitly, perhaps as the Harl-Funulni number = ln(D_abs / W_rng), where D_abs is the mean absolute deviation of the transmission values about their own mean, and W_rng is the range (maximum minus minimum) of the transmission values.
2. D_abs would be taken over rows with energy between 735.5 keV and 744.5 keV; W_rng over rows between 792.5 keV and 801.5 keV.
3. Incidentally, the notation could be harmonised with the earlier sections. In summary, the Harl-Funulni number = -1.9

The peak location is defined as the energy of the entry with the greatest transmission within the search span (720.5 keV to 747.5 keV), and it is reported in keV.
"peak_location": 724.0 keV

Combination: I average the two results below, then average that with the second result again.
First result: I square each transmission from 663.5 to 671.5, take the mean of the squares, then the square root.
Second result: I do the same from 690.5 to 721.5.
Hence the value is 3.80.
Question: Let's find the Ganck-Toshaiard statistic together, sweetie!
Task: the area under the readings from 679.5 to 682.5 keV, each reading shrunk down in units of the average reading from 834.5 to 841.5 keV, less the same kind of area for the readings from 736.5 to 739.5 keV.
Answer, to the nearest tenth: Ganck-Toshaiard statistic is 1.1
